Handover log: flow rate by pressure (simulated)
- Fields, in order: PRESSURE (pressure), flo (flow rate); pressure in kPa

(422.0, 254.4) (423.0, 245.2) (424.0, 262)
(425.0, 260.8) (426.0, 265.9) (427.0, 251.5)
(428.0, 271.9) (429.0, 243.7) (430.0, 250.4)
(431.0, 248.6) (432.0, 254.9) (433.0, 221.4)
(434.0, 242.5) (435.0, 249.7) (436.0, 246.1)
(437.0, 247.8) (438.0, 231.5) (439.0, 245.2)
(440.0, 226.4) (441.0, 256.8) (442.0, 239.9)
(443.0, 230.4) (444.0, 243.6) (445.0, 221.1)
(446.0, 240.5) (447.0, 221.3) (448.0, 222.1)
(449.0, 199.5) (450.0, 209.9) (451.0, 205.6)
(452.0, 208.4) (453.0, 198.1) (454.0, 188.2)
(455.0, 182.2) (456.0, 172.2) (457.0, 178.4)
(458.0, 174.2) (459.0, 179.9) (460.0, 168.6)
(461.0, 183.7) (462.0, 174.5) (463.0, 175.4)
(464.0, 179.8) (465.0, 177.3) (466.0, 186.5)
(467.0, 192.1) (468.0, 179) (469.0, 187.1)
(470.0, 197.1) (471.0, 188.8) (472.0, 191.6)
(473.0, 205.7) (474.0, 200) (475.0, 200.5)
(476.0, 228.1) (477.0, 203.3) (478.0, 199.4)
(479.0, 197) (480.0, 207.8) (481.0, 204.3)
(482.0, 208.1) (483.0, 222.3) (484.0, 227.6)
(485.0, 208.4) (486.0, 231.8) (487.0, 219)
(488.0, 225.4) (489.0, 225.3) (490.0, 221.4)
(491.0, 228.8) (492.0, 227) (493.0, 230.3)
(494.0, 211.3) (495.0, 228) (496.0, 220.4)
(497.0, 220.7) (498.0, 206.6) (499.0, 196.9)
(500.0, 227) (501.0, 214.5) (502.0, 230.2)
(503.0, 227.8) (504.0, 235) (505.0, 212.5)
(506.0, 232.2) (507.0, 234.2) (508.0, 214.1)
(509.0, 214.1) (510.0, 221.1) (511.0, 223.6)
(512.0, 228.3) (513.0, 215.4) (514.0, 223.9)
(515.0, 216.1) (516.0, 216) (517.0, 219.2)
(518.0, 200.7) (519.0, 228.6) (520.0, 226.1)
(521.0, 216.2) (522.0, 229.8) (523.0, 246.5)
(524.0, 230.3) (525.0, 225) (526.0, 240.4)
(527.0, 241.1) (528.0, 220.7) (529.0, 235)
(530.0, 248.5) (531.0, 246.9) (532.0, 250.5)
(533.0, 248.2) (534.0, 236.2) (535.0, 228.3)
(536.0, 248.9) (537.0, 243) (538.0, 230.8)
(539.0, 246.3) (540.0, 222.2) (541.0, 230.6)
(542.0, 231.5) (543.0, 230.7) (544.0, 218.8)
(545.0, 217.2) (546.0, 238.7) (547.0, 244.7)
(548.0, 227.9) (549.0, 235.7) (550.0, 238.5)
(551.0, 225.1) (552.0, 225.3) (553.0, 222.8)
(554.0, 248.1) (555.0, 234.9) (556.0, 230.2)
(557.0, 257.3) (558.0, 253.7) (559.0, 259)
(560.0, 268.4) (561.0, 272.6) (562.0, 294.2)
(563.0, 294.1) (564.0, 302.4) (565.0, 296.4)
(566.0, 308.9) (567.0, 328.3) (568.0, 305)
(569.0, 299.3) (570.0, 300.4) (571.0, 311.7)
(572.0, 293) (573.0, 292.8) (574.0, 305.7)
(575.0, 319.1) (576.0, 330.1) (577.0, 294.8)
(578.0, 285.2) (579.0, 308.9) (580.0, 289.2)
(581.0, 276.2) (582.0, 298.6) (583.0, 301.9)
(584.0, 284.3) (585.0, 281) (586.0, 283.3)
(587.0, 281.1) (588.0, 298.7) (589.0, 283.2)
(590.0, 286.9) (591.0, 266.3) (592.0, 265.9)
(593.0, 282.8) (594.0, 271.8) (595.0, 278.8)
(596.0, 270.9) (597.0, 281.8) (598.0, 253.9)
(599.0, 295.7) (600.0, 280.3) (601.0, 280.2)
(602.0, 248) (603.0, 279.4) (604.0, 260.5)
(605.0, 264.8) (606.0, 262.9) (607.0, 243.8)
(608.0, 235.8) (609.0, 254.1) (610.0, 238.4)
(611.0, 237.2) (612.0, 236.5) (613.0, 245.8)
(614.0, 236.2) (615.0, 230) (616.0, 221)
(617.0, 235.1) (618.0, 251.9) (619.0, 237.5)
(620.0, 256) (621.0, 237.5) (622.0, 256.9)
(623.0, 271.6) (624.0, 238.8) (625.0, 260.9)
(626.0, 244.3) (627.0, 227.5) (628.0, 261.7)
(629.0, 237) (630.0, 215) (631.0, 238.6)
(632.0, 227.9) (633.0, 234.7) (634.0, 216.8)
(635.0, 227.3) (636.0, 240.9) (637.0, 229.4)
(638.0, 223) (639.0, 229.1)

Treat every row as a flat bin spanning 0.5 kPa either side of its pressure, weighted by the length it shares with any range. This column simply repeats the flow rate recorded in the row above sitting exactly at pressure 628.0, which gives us 261.7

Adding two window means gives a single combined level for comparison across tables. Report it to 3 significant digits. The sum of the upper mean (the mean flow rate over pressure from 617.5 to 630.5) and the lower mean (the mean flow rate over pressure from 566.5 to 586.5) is 545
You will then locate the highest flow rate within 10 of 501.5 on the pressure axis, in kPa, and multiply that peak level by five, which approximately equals 1175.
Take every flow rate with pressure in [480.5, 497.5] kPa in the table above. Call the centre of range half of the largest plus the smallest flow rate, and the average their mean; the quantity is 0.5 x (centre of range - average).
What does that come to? -1.6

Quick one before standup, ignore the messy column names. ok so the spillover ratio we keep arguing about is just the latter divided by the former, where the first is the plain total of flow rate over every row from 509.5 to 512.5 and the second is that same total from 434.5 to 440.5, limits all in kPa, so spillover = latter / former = 2.1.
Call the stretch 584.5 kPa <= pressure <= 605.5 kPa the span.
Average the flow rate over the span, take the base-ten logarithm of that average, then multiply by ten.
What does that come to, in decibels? 24.4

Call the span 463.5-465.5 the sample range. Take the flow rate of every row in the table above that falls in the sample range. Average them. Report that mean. 179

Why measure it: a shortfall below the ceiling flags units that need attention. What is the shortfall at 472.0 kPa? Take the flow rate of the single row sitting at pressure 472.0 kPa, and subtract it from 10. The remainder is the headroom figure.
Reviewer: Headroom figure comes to -182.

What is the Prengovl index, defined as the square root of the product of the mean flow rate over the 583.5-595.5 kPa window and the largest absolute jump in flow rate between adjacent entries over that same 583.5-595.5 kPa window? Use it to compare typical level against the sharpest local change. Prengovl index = 76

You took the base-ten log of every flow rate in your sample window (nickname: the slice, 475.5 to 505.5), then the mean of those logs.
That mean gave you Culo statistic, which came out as 2.34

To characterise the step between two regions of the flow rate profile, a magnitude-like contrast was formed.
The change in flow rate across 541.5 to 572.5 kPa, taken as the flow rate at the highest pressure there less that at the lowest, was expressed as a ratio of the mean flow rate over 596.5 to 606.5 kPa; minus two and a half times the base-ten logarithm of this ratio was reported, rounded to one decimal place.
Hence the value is 1.6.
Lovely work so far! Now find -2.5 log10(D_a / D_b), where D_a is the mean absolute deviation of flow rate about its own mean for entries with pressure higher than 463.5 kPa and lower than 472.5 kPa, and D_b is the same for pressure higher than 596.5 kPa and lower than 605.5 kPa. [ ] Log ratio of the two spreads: 1.0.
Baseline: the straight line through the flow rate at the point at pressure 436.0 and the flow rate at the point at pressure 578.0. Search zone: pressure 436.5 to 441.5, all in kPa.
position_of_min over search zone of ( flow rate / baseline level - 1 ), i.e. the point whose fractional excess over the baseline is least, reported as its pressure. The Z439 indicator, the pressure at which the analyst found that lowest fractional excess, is 440.0 kPa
